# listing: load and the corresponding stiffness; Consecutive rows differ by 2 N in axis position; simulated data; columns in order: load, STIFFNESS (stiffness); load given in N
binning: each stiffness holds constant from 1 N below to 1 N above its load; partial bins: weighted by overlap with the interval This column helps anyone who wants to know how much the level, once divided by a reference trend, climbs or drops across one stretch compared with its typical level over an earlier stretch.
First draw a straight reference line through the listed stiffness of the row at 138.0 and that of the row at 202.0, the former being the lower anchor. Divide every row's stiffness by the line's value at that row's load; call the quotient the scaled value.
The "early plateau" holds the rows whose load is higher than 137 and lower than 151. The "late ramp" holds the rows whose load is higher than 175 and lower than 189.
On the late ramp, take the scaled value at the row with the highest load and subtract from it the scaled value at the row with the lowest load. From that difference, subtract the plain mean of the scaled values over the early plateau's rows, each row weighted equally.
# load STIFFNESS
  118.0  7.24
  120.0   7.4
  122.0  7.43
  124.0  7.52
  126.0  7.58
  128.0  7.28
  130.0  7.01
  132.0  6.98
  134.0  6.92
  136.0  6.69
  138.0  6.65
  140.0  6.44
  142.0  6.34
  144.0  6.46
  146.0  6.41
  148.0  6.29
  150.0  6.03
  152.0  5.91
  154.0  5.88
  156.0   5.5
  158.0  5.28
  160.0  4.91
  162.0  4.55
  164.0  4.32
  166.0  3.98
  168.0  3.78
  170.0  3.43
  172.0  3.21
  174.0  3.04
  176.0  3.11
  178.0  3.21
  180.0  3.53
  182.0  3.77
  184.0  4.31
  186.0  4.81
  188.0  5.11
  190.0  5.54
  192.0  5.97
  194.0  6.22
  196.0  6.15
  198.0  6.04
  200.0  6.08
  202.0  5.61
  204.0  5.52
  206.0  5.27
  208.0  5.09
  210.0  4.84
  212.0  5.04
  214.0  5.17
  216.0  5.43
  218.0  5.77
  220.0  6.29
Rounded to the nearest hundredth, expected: -0.61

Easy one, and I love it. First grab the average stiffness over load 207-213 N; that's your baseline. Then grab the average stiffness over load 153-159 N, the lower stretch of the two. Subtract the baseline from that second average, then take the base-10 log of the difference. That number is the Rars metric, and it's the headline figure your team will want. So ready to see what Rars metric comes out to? -0.25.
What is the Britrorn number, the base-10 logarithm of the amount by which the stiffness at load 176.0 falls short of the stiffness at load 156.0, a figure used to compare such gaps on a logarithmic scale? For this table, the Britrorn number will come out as 0.38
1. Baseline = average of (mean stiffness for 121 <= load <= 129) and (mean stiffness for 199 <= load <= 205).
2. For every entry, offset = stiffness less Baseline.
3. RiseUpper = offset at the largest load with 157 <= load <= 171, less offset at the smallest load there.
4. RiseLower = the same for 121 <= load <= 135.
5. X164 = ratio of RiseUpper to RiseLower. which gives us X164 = 3.6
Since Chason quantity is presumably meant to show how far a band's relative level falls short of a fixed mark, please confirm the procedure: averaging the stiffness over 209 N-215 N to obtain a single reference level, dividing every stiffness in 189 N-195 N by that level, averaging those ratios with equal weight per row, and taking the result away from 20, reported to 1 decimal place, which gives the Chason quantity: 18.8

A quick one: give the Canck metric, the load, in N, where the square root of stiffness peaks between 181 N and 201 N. 194.0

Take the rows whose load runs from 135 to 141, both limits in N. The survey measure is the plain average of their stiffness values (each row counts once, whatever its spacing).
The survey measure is 6.6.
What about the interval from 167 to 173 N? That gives 3.5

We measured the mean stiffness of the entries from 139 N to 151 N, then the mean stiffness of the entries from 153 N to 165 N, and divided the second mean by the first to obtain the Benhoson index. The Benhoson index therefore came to 0.80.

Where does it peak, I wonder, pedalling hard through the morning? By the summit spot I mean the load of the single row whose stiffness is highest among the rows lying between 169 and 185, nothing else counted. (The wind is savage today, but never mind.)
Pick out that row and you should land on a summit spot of 184.0 N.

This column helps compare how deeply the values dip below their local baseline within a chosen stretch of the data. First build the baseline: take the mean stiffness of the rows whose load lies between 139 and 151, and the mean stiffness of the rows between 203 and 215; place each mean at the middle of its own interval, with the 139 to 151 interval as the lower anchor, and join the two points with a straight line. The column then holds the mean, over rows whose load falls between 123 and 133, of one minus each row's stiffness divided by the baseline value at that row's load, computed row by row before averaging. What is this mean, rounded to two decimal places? -0.10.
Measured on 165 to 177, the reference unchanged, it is 0.42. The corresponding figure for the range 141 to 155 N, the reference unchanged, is 0.01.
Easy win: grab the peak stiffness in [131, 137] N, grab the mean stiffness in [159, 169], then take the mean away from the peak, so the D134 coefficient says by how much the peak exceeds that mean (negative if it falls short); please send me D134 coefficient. 2.7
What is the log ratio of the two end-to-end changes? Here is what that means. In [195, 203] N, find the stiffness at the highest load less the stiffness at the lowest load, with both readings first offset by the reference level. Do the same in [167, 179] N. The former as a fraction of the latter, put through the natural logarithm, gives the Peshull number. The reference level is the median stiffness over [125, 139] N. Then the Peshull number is -0.05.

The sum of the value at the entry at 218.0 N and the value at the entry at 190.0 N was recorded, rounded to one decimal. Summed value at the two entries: 11.3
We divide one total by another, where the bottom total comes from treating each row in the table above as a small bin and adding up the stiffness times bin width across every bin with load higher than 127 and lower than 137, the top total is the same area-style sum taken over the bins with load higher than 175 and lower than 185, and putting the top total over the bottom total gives 0.51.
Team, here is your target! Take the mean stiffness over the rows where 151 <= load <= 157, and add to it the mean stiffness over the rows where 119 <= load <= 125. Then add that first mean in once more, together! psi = 19.0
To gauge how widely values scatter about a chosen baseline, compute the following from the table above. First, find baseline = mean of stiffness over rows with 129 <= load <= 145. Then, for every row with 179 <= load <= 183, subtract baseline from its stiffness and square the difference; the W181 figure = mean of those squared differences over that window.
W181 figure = 9.2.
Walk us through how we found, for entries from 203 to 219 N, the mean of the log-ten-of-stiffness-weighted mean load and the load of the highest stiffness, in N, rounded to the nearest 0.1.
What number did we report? 214.5 N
